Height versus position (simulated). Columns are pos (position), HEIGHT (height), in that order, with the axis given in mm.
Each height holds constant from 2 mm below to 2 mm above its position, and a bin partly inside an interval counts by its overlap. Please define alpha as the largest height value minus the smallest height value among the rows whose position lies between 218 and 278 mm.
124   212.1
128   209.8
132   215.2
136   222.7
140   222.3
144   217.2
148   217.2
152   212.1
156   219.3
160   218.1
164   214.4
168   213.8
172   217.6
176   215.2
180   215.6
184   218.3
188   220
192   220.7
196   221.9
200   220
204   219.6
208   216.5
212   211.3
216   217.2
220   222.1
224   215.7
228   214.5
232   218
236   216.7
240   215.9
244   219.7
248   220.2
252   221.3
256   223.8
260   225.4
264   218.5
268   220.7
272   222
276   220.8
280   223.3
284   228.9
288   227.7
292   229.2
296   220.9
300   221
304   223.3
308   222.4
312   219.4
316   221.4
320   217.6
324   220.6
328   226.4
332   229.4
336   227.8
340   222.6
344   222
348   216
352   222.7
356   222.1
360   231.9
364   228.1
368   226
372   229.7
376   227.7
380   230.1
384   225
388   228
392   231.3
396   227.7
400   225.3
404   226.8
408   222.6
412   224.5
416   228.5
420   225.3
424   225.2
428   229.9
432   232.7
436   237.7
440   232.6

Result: 10.9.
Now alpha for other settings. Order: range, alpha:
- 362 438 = 15.1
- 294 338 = 11.8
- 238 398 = 16.0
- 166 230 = 10.8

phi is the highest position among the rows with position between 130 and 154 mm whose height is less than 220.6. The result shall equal 152 mm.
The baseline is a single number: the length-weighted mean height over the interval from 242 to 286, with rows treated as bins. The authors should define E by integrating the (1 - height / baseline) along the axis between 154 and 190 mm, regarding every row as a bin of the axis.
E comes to 0.86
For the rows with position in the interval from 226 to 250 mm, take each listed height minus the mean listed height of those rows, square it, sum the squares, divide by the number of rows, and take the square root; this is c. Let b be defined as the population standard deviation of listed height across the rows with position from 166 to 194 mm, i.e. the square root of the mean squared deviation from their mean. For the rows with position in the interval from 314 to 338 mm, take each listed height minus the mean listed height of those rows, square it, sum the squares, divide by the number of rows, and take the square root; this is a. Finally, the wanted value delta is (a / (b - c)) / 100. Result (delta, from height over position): 0.12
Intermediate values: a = 4.25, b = 2.38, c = 2.02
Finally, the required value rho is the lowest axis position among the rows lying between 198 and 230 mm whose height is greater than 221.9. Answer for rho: 220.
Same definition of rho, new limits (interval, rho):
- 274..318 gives 280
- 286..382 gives 288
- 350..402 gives 352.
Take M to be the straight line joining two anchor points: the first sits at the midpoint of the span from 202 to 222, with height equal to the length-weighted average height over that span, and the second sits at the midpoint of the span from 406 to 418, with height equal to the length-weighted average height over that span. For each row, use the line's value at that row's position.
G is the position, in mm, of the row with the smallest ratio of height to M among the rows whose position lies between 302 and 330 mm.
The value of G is 320 mm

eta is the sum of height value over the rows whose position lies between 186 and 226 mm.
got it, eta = 2185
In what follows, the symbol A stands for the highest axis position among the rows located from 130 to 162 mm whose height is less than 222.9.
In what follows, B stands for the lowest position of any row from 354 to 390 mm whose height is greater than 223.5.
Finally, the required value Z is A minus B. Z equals -200 mm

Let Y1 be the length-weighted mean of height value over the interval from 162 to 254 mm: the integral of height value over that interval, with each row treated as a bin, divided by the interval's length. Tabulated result 217.7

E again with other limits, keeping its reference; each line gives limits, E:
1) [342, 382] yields -0.61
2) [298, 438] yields -2.17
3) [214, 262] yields 0.65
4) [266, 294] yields -0.30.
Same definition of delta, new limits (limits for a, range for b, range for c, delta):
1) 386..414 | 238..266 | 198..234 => -0.32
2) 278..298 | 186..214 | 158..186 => 0.02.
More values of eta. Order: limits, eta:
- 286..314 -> 1564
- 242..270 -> 1550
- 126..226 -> 5434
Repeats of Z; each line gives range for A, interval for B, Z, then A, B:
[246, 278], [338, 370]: -84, 276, 360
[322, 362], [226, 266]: 100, 356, 256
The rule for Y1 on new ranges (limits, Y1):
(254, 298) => 223.7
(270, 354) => 223.1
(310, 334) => 222.5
